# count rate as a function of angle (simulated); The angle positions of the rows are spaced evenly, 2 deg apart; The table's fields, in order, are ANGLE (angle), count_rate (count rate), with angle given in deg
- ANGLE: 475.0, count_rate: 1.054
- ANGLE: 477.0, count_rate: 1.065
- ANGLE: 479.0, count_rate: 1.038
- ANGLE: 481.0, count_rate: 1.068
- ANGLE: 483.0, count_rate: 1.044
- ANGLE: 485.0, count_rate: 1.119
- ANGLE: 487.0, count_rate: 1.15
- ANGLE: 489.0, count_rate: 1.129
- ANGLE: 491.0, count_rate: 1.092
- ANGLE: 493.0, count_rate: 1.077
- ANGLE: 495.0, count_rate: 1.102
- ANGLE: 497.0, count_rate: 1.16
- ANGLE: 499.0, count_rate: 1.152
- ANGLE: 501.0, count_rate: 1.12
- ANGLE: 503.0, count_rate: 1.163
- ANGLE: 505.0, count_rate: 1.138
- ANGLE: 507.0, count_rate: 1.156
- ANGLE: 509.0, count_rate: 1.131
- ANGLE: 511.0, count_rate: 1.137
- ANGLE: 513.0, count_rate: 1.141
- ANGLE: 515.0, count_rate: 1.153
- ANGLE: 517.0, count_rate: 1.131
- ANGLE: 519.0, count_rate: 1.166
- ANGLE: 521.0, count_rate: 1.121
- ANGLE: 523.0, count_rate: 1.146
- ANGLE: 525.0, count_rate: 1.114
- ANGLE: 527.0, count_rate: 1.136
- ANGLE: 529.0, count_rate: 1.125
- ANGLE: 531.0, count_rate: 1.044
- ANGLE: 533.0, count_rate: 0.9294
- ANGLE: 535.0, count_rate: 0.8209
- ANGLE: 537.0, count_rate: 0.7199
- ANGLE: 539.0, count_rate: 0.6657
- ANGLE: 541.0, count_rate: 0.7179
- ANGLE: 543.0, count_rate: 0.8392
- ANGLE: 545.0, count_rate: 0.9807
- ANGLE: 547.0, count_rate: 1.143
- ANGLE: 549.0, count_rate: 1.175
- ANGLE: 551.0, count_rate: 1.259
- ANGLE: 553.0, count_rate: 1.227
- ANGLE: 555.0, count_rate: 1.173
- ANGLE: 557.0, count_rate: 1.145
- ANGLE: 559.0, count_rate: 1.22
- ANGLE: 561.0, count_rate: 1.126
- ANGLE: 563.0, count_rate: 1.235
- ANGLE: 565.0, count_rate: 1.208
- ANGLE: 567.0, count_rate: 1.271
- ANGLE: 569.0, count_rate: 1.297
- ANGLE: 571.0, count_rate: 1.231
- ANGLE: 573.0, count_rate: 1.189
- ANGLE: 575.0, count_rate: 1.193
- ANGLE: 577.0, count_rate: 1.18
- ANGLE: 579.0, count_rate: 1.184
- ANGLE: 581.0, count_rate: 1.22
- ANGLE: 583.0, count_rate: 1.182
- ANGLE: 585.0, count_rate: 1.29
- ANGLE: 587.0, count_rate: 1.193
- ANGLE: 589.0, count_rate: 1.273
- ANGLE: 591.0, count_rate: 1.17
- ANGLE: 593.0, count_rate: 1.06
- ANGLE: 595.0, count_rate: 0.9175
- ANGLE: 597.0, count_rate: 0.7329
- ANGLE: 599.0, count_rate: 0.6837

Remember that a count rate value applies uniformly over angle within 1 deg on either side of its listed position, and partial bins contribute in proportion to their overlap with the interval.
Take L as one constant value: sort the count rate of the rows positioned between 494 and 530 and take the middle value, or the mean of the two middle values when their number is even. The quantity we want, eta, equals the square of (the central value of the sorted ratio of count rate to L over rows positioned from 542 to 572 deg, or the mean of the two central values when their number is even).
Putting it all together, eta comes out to 1.13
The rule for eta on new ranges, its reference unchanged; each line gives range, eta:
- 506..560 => 1.00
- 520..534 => 0.97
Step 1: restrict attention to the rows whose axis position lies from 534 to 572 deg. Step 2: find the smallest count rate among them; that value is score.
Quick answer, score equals 0.6657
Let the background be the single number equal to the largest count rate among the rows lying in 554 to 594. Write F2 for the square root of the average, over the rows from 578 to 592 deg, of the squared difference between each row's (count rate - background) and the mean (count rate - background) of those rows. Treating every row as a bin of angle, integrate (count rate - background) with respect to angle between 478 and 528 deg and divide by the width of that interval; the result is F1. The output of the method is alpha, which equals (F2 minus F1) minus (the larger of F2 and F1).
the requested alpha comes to 0.174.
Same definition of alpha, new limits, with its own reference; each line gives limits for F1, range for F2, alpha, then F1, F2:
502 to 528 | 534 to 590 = 0.156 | -0.156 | 0.18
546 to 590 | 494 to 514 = 0.087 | -0.087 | 0.02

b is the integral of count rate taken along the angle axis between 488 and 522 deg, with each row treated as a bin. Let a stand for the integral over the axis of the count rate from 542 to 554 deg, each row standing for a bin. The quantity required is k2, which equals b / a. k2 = 2.9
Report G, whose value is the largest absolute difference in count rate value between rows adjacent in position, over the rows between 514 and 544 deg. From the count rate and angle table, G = 0.12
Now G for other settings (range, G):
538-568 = 0.16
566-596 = 0.14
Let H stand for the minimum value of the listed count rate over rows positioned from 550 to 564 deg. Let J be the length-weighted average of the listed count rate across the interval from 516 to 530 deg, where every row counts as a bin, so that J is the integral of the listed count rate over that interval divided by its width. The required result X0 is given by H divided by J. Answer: 0.99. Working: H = 1.126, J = 1.13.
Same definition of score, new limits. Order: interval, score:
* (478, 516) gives 1.038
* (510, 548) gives 0.6657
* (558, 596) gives 0.9175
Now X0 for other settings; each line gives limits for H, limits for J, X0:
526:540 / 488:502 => 0.59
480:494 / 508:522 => 0.92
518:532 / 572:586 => 0.87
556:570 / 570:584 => 0.94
